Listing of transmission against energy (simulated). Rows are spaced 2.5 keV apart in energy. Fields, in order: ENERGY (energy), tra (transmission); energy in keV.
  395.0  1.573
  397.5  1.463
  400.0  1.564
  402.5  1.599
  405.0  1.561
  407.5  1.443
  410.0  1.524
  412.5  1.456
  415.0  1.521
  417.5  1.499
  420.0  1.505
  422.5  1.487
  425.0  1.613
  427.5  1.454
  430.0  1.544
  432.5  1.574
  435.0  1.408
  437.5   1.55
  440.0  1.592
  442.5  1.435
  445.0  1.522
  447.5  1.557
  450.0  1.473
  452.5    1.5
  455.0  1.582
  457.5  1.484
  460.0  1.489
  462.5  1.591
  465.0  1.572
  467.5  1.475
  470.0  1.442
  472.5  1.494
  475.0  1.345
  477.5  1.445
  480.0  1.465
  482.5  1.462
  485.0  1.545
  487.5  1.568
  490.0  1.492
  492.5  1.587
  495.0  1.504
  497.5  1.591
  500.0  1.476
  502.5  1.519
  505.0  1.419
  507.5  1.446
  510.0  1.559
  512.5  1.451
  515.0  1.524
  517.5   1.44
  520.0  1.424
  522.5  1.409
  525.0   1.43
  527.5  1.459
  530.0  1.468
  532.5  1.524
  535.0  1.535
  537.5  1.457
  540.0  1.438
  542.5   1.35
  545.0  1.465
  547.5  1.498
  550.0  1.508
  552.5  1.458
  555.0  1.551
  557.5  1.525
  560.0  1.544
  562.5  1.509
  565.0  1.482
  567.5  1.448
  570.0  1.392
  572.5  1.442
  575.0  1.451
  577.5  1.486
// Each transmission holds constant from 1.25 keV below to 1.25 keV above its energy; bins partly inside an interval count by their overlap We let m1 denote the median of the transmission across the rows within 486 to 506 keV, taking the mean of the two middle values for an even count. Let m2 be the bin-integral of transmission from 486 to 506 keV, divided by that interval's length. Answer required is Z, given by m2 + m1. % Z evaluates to 3.03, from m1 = 1.51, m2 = 1.52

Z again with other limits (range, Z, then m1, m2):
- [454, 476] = 2.99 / 1.49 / 1.50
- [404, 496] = 3.01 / 1.50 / 1.51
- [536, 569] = 2.96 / 1.48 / 1.48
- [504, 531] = 2.90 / 1.45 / 1.46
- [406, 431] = 3.01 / 1.50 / 1.50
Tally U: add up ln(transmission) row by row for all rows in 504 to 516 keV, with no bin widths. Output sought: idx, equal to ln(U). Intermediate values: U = 1.96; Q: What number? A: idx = 0.671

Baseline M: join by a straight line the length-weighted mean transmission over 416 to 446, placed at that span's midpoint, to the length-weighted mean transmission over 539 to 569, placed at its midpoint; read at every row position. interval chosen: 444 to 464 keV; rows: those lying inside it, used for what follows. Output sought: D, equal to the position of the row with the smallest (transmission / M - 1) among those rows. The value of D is 450.0 keV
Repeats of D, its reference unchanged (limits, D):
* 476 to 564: 542.5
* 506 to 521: 520.0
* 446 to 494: 475.0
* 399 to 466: 435.0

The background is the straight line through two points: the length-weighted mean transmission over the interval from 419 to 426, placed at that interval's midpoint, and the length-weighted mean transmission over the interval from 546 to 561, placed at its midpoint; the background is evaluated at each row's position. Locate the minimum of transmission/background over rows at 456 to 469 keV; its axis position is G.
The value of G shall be 467.5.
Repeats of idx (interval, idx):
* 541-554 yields 0.628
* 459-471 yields 0.727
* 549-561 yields 0.734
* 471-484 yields 0.603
